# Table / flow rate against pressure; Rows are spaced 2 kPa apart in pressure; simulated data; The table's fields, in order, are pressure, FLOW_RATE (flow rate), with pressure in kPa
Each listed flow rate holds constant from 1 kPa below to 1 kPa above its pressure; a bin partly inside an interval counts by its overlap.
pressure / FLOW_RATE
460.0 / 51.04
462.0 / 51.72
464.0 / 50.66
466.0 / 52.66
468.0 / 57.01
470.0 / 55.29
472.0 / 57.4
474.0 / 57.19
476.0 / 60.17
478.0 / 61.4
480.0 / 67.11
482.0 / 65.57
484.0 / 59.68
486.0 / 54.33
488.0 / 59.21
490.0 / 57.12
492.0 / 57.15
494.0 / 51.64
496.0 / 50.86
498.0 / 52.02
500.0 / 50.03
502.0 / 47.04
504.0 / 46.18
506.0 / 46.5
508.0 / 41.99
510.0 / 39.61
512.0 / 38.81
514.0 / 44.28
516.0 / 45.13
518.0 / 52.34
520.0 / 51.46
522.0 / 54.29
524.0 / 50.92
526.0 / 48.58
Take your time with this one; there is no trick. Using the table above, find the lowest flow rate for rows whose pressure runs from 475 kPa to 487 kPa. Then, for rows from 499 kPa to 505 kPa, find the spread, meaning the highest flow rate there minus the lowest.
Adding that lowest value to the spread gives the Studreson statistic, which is 58.2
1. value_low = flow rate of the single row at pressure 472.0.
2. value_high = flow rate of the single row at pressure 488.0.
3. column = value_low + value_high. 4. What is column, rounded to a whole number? 117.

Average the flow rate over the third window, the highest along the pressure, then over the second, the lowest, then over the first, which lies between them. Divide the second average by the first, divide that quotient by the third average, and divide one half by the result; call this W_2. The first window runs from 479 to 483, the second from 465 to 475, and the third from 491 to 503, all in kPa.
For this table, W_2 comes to 31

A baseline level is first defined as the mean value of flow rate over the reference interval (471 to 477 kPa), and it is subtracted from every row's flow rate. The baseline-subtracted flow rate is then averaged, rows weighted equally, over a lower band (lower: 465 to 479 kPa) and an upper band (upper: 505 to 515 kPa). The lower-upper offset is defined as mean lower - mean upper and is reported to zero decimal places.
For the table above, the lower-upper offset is 15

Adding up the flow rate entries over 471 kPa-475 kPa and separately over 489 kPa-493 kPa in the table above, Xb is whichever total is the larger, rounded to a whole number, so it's 115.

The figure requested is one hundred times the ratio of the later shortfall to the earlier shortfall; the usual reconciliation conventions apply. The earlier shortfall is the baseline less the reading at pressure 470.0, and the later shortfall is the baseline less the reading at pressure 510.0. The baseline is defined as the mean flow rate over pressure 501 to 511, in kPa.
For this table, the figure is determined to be -42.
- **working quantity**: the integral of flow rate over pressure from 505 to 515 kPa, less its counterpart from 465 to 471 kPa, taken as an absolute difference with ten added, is 102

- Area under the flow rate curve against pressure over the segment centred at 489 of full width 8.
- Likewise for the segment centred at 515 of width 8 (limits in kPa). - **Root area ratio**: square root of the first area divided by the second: 1.12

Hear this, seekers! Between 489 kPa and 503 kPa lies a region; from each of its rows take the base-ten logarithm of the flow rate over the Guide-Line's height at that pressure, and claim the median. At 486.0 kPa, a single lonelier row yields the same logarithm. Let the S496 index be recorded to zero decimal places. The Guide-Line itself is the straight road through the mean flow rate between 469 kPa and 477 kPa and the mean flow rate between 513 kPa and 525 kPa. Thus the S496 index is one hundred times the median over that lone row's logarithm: 245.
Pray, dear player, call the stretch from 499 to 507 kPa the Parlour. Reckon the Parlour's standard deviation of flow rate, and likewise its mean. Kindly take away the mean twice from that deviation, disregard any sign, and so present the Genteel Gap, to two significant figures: 93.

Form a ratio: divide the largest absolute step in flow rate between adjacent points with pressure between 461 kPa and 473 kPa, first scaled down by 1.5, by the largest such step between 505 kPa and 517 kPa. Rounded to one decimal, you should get 0.5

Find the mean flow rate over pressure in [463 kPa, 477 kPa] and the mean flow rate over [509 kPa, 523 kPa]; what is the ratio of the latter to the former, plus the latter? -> 47.4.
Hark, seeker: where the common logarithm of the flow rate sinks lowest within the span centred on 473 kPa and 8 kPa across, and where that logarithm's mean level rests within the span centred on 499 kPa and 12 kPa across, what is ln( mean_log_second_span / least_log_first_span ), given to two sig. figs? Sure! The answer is -0.028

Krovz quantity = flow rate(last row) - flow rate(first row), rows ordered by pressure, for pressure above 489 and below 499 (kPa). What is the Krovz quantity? -5.1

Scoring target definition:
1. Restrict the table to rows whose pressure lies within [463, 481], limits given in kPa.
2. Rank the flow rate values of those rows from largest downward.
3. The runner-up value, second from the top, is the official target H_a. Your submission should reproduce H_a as 61.4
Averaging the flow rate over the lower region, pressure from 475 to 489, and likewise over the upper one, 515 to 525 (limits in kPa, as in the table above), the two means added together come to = 112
